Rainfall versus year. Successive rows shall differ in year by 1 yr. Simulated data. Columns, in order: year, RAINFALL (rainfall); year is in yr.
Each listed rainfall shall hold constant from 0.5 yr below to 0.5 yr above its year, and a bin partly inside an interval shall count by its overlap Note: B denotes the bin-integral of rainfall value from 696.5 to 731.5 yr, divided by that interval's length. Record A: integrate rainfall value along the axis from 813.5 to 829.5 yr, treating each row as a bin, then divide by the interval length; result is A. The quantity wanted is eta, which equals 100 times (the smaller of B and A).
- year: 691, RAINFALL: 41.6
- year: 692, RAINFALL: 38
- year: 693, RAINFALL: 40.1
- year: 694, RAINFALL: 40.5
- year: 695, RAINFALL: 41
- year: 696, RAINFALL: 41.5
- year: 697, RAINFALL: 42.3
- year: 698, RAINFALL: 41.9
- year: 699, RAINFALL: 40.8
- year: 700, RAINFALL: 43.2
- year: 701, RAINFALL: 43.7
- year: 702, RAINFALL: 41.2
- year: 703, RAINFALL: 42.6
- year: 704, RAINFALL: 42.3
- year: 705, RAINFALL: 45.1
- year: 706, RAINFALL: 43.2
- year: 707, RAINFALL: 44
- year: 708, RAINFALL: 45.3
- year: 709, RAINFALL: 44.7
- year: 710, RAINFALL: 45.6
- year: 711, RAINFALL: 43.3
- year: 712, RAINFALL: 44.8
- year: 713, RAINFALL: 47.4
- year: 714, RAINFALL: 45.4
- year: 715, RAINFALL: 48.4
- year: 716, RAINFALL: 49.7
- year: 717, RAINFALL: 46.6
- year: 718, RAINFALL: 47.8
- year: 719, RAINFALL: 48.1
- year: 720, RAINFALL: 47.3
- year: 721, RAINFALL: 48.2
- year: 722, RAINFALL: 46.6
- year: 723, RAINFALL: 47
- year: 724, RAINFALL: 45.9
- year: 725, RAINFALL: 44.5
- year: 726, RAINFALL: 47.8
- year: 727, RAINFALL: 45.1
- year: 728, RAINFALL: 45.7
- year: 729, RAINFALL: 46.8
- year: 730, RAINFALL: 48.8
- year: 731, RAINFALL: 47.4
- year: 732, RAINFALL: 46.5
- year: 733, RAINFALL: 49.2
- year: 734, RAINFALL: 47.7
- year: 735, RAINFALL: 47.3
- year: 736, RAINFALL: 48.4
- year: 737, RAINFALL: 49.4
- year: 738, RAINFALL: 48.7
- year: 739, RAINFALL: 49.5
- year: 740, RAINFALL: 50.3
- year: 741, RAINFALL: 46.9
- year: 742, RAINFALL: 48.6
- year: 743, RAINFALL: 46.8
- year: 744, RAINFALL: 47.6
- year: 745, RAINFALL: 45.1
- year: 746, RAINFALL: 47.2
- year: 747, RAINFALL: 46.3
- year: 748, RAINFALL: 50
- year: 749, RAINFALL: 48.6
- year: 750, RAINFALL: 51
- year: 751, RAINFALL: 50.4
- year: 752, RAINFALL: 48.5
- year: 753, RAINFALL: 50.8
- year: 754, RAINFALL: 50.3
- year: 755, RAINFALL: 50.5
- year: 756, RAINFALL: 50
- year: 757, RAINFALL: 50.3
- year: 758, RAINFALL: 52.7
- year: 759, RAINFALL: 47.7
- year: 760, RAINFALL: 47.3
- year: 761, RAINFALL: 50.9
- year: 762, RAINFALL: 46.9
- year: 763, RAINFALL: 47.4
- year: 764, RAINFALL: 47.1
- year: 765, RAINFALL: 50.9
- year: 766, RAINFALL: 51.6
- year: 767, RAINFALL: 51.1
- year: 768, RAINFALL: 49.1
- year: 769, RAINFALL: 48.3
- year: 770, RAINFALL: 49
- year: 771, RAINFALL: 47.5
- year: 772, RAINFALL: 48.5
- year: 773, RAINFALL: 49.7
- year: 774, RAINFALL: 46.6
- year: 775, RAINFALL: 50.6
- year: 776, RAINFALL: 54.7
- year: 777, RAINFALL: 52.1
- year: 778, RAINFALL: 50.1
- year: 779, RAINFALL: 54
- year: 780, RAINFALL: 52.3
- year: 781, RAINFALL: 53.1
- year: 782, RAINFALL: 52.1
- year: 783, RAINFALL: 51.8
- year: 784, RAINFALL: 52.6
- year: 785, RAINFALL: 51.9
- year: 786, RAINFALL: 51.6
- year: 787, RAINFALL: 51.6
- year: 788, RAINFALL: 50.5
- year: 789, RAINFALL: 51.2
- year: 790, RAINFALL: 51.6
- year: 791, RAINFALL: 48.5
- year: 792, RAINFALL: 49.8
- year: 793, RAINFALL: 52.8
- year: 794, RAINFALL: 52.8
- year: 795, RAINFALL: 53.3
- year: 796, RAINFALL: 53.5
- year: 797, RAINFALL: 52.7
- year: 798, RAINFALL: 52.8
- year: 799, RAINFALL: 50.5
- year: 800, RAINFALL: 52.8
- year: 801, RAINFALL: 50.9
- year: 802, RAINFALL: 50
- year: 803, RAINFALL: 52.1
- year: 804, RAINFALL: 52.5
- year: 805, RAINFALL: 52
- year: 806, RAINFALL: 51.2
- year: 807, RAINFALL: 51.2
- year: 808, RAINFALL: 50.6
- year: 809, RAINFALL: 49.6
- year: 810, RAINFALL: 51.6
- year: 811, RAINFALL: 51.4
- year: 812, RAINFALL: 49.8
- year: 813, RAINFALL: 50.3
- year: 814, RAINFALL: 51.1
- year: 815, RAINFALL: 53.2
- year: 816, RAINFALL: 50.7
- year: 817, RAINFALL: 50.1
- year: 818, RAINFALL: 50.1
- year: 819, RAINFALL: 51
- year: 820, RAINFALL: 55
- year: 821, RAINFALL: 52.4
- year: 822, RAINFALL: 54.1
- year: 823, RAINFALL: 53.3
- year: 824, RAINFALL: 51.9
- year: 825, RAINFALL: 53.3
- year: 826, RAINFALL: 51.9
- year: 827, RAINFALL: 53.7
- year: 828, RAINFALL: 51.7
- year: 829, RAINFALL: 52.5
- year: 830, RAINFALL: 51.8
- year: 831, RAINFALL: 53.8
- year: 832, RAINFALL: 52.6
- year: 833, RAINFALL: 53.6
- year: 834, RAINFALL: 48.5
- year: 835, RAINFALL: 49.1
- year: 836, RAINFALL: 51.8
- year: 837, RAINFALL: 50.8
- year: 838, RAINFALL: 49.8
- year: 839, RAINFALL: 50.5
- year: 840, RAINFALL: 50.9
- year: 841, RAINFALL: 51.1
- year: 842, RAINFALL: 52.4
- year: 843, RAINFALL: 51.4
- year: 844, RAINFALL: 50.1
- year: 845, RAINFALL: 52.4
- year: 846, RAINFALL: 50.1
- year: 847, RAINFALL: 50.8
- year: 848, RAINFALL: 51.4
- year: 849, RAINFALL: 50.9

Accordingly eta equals 4539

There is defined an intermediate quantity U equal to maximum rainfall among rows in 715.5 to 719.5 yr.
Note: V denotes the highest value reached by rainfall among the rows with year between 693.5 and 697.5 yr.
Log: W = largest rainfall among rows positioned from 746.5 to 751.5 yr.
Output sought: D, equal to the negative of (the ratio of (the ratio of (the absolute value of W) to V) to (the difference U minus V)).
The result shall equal -0.2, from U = 49.7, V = 42.3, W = 51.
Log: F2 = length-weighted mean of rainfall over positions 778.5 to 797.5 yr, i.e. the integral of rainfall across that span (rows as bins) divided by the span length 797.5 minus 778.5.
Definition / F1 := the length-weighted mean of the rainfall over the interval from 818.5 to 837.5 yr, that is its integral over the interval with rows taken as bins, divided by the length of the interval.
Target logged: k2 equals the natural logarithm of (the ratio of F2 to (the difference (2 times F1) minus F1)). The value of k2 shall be -0.01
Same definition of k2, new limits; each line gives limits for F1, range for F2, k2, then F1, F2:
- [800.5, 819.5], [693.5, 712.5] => -0.17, 51.0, 43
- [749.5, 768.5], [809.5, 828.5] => 0.04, 49.7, 52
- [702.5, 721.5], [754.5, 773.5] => 0.07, 45.8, 49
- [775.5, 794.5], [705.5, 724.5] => -0.11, 51.8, 46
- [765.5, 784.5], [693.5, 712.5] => -0.17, 50.8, 43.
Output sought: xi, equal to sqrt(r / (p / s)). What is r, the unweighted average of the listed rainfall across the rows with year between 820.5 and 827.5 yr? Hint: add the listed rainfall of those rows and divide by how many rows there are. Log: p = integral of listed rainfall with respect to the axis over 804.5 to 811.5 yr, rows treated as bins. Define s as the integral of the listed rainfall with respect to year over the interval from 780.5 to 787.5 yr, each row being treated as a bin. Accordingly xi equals 7.35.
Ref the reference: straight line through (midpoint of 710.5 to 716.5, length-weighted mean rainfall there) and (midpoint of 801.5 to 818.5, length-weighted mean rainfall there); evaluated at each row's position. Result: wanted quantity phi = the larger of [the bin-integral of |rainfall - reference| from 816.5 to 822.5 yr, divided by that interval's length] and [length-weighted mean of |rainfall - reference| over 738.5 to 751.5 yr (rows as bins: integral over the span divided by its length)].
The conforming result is 1.65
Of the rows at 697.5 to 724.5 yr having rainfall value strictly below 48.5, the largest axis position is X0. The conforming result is 724 yr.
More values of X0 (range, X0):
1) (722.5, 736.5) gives 736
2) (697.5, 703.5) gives 703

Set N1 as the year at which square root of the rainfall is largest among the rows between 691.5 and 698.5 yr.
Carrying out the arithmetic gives 697 yr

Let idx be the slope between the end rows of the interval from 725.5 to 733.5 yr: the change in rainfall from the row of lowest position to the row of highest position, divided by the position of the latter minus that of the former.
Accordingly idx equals 0.2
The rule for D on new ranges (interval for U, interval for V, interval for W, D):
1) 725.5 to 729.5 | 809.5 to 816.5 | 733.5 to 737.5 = 0.2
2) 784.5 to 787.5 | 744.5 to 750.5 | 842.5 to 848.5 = -1.1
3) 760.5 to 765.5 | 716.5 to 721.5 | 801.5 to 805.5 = -0.4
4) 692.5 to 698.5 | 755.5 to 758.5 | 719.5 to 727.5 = 0.1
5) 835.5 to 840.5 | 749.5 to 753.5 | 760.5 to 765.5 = -1.2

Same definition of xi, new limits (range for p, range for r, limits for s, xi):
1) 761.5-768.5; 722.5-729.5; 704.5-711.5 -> 6.46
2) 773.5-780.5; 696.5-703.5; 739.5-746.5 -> 6.24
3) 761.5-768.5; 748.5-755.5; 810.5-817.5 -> 7.20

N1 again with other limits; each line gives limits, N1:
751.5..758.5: 758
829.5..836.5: 831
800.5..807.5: 804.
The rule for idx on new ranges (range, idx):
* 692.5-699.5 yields 0.1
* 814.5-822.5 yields 0.1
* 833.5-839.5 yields 0.4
